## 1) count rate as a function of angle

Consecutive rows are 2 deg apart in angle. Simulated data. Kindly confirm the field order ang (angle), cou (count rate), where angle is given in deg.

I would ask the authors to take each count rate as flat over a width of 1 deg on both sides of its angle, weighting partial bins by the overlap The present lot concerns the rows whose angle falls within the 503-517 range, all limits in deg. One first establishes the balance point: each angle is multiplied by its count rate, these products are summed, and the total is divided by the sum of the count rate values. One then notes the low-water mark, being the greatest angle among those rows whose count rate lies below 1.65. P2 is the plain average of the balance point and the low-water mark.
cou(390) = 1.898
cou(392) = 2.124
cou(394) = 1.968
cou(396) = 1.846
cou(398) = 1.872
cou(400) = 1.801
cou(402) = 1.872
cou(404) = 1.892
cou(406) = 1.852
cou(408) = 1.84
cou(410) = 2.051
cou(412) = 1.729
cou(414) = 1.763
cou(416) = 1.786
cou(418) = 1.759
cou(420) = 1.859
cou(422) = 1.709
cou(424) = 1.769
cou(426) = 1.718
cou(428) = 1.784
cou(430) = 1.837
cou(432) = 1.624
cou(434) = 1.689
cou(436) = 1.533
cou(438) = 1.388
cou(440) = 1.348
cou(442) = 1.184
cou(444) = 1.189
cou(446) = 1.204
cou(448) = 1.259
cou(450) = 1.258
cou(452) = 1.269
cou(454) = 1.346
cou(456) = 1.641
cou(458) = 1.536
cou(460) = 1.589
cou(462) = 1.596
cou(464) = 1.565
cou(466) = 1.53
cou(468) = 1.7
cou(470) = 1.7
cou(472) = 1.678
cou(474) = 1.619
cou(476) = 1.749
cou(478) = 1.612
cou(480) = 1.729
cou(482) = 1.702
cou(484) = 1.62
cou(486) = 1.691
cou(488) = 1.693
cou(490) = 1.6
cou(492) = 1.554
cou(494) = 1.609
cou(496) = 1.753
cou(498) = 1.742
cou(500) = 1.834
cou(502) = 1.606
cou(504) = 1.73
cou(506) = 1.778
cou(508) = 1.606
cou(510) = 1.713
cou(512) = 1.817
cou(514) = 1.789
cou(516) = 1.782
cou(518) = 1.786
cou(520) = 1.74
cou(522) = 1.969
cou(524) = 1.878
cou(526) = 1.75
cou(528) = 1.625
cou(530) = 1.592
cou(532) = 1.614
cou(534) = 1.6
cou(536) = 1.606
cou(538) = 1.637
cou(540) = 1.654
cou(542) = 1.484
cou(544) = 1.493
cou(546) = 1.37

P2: 509.0 deg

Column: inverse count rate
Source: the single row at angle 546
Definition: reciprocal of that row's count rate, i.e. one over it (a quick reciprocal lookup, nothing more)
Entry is 0.73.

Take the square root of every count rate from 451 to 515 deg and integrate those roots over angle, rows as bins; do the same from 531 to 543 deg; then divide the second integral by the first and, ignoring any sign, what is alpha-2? 0.2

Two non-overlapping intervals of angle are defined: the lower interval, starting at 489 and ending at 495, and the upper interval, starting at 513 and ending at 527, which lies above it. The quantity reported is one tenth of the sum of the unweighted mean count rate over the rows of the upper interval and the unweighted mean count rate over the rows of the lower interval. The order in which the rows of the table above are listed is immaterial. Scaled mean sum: 0.340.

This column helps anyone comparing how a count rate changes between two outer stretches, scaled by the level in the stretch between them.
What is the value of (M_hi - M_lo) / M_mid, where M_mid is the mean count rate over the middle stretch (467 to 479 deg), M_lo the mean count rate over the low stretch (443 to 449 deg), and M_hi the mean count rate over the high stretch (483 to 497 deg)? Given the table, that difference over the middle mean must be 0.26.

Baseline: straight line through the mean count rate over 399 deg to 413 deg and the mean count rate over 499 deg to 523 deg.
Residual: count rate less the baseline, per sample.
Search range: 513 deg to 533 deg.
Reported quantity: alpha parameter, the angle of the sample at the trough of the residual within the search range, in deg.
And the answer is 530 deg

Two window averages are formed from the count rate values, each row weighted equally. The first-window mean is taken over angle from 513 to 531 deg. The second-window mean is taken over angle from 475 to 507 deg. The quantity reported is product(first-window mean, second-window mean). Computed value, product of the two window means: 2.98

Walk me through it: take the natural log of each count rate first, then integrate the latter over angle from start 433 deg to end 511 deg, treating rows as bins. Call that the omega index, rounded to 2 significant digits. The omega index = 35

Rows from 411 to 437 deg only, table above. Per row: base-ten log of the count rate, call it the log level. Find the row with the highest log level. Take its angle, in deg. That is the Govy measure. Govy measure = 420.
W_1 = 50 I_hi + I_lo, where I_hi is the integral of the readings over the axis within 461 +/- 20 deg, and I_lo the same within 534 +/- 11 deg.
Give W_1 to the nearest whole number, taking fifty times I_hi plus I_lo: 3031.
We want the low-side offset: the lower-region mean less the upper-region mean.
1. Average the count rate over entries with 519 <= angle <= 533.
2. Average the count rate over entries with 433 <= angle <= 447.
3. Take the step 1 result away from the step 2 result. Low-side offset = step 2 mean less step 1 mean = -0.38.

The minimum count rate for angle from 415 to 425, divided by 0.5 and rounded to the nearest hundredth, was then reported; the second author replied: 3.42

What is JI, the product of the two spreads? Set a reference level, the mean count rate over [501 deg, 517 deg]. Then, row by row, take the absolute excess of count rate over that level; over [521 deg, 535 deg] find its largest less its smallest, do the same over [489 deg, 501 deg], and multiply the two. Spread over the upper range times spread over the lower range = 0.035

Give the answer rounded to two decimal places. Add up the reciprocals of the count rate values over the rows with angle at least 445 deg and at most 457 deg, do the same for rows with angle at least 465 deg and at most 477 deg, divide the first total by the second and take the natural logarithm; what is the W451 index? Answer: 0.23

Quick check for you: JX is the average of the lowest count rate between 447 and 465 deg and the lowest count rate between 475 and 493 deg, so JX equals 1.41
